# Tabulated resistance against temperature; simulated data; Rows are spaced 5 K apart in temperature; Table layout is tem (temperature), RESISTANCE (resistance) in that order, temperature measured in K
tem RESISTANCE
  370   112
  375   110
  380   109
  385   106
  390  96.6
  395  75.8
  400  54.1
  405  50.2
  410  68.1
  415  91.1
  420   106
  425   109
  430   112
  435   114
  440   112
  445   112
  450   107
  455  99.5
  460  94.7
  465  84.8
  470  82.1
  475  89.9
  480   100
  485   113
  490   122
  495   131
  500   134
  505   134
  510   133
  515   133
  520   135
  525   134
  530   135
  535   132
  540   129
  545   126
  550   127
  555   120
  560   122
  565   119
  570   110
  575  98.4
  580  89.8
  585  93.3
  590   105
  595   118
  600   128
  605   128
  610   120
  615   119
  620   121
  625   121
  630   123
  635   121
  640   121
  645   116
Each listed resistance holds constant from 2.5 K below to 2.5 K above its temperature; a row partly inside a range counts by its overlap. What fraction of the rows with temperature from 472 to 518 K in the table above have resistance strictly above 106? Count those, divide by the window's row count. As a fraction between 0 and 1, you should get 0.78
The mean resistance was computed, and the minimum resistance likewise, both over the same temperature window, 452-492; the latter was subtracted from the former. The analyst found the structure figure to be 16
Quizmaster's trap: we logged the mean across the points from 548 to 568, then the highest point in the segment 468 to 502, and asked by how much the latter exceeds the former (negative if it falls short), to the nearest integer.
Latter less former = 12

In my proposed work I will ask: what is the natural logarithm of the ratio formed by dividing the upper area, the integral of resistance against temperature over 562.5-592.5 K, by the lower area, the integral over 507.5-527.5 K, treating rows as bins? 0.14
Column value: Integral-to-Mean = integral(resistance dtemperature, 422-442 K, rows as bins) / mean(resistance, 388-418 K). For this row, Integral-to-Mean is 31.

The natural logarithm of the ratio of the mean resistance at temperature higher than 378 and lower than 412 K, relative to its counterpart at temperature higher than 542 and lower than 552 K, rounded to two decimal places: -0.46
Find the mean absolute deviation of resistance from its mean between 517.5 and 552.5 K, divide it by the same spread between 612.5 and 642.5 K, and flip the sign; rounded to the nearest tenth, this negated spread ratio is -4.9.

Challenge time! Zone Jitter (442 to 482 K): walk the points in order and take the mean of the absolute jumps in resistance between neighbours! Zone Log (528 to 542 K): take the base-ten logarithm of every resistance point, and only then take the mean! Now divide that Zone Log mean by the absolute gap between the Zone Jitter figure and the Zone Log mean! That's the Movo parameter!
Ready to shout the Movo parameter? 0.45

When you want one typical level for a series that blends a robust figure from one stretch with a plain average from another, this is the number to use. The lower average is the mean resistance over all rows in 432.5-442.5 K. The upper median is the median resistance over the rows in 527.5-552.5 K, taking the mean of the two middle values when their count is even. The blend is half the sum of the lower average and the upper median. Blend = 121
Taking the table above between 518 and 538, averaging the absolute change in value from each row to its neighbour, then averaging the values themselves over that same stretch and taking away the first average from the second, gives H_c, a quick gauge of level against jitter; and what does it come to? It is 132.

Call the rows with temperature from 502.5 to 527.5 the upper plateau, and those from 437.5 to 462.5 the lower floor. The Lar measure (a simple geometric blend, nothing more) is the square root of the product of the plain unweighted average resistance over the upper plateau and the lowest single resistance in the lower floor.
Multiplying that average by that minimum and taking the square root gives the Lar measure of 113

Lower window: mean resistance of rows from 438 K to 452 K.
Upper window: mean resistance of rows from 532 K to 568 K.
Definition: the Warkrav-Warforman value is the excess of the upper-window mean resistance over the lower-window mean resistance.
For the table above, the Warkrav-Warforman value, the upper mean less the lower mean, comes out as 15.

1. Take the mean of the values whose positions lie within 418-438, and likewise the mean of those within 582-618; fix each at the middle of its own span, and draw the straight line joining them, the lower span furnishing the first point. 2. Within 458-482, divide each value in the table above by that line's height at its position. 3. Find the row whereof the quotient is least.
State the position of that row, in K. 470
